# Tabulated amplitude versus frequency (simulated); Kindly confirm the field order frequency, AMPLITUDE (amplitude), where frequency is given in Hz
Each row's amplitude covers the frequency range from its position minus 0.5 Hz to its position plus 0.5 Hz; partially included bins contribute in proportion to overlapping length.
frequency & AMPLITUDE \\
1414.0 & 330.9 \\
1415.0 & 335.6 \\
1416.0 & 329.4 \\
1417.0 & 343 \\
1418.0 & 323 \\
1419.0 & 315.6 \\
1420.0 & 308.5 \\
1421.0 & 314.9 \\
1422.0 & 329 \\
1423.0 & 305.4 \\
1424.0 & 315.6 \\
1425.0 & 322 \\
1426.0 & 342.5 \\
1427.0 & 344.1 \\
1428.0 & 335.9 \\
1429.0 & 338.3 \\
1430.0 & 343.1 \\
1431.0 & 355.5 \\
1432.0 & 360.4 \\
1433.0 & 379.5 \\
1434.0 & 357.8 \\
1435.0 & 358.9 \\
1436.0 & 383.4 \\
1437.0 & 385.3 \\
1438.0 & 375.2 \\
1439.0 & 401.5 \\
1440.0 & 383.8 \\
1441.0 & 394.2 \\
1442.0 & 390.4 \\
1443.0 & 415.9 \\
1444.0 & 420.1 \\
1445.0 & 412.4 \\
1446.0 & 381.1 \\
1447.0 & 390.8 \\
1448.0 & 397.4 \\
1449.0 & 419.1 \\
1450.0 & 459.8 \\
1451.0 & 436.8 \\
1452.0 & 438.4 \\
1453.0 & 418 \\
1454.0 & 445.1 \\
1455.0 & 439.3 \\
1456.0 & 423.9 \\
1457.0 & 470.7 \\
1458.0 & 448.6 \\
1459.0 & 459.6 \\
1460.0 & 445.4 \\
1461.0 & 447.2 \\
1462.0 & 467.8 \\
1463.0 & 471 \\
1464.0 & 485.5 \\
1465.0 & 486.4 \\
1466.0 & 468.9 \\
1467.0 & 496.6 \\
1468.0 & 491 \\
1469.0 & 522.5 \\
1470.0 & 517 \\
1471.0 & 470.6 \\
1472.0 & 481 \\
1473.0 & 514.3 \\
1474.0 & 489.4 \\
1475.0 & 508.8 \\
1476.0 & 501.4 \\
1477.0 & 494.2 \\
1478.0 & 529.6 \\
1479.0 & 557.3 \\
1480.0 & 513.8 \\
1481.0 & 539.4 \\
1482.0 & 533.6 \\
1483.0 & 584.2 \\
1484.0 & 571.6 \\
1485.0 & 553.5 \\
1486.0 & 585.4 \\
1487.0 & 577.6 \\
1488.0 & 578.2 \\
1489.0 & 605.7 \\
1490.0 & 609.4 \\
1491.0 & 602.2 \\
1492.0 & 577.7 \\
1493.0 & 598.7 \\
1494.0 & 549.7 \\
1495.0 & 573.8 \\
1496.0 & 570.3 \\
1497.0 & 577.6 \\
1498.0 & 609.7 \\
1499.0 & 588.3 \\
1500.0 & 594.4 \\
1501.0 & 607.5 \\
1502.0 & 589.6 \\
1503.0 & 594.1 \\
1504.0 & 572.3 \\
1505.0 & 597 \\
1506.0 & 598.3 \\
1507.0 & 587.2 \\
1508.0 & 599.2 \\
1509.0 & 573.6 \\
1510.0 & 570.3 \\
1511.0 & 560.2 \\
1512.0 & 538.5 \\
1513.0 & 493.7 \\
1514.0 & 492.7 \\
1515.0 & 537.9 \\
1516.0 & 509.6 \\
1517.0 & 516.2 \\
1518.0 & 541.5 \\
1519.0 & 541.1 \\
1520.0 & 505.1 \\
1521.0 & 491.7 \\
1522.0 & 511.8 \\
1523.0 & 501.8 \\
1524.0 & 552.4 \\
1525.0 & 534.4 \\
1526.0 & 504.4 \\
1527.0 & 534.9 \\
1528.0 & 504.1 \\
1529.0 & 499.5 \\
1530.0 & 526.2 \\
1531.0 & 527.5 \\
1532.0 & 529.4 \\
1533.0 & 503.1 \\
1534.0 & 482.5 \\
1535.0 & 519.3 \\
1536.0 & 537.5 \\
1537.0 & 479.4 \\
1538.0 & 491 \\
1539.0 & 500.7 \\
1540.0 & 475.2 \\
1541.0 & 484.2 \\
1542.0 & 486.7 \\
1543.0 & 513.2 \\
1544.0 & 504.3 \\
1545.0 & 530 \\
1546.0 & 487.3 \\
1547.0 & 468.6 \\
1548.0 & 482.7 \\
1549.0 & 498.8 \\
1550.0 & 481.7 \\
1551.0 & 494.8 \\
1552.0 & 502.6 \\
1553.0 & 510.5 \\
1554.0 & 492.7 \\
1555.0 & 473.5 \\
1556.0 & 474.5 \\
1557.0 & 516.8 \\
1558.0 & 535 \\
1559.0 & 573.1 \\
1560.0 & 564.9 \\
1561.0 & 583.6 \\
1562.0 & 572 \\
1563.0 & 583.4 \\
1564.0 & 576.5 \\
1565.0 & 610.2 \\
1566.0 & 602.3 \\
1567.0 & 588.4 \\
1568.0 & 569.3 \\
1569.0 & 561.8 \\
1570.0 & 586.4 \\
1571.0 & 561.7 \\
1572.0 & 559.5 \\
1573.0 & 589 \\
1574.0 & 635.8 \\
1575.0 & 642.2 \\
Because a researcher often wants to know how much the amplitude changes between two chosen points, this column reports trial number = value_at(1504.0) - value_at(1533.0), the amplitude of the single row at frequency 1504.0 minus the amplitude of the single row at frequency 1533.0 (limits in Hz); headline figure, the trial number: 69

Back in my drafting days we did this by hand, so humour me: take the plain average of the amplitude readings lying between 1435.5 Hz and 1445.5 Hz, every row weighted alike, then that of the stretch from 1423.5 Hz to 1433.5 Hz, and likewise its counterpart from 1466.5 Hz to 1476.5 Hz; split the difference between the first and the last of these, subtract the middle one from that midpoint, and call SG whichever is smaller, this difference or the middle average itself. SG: 104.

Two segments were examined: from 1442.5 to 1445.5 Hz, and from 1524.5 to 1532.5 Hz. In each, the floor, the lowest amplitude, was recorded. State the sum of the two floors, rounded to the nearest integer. 912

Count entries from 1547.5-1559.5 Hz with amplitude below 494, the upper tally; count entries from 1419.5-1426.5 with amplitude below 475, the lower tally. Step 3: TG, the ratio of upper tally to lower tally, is 0.71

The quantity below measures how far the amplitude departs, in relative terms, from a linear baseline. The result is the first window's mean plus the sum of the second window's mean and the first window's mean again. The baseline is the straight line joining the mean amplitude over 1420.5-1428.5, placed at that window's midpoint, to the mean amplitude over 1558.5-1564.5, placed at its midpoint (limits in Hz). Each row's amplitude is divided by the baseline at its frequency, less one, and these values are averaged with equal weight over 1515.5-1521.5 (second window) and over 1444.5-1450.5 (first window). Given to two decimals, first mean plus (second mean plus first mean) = 0.27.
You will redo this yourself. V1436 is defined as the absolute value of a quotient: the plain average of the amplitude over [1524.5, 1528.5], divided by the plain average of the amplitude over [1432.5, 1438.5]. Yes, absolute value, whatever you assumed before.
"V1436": 1.39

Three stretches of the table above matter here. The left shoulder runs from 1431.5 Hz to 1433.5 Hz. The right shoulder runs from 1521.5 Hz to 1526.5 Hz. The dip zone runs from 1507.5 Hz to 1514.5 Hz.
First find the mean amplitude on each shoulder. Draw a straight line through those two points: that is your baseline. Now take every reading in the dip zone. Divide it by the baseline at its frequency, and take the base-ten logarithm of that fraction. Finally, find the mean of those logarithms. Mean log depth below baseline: 0.04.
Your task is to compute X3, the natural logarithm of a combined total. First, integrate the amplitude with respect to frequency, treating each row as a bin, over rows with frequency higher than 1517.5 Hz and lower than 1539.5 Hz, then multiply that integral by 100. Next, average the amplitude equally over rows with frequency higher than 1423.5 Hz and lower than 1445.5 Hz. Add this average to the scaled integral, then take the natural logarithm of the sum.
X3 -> 13.9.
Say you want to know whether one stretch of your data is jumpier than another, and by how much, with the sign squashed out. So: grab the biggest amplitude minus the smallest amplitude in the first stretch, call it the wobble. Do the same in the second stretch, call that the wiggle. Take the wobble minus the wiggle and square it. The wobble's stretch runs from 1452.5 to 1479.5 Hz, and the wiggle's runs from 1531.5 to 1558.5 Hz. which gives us 4956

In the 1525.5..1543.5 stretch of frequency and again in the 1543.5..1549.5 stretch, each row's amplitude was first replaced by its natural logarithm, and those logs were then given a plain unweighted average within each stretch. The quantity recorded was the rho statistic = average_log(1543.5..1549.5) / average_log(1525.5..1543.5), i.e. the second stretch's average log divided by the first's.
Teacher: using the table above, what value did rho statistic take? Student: 1.00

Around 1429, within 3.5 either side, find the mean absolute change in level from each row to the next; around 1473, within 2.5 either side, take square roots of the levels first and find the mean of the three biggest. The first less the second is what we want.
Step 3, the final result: -17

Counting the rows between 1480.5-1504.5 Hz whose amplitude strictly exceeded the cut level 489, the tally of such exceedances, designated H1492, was 24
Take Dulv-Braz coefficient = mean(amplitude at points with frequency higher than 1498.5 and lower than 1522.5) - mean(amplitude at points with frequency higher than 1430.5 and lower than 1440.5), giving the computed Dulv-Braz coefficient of 181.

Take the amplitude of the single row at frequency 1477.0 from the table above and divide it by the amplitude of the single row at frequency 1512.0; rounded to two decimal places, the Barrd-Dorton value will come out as 0.92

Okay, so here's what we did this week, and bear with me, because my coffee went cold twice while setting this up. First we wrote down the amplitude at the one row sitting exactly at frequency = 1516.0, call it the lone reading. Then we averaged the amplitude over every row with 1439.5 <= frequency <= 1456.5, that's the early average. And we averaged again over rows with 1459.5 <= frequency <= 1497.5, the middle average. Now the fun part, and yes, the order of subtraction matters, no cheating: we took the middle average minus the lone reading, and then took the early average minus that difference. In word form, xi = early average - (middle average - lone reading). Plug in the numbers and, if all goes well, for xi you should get 395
